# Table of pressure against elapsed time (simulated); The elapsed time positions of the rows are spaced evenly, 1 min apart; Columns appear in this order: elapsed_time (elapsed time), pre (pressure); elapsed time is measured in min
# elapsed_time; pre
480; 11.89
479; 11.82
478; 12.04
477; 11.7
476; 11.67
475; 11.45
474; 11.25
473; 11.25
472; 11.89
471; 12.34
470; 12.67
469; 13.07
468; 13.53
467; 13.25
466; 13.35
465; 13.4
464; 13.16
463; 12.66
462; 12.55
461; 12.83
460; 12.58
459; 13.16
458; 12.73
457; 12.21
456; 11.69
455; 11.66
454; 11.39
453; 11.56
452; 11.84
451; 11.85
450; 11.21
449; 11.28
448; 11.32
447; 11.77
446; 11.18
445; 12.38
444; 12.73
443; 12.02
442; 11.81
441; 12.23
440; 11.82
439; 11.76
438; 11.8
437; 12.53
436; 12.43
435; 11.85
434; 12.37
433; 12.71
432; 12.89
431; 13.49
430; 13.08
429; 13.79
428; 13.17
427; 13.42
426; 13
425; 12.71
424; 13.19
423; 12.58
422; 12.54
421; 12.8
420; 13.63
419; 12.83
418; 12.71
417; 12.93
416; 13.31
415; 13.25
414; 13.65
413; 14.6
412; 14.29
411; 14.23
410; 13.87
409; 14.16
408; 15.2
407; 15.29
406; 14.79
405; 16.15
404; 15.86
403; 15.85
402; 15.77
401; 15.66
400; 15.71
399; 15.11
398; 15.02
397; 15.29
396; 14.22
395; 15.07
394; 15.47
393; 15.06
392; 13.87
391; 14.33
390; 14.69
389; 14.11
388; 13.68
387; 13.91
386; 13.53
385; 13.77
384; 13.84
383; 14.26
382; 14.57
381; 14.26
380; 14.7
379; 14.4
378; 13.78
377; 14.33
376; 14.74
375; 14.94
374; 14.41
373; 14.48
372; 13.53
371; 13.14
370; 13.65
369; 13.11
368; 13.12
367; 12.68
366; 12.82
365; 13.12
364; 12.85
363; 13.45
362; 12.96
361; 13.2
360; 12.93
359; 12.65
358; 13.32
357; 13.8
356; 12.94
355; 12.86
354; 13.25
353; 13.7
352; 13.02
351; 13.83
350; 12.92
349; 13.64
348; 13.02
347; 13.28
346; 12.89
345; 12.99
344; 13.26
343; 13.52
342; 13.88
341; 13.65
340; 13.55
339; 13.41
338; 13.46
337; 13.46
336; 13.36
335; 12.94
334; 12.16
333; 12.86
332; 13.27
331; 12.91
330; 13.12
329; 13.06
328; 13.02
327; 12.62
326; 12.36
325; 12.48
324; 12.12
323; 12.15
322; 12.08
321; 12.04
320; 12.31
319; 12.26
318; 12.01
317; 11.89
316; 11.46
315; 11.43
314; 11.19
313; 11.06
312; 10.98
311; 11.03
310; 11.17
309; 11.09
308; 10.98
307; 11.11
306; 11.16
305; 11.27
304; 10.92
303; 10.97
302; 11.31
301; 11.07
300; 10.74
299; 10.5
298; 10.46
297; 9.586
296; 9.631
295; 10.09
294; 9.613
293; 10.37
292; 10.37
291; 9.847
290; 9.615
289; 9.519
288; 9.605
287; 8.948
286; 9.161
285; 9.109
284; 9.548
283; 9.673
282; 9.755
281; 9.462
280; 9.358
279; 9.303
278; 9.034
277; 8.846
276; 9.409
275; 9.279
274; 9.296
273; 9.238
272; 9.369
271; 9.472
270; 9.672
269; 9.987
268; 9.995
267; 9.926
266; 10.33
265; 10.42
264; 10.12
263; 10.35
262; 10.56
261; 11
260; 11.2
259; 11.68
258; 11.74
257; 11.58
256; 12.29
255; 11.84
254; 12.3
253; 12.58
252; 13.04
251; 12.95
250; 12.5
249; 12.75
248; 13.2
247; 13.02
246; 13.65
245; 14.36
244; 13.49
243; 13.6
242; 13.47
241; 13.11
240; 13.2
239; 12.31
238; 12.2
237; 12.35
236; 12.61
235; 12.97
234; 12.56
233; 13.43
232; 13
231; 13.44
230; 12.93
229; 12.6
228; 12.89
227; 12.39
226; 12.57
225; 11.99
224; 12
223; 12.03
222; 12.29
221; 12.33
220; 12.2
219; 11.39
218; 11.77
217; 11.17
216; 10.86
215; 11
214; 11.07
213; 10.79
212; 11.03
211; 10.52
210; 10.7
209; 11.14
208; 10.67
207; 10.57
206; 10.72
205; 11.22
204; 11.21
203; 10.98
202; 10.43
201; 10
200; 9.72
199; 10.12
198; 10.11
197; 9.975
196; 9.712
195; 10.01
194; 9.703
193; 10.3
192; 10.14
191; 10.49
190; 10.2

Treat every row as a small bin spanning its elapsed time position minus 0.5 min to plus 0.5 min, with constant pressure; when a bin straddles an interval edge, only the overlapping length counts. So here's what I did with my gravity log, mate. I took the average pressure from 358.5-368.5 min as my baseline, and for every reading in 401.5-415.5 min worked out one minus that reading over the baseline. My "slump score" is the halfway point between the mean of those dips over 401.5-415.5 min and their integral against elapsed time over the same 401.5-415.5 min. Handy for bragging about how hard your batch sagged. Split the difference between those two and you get -1.0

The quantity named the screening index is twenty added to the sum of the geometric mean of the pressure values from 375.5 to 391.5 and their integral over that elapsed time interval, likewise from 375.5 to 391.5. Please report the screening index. 261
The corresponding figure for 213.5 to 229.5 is 222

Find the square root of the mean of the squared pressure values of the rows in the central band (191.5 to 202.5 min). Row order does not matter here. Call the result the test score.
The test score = 10.0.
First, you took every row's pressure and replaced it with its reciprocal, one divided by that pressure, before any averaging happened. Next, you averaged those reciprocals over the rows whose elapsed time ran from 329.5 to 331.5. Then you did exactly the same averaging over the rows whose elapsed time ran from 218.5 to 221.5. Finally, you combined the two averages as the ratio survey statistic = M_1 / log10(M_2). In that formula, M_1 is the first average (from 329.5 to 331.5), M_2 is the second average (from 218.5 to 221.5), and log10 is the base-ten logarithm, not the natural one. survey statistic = -0.0713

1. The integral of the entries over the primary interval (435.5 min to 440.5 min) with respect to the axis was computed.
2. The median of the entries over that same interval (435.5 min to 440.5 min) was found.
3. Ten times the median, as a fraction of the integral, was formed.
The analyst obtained 1.959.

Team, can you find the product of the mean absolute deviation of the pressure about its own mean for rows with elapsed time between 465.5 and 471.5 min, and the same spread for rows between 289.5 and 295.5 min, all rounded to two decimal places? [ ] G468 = 0.10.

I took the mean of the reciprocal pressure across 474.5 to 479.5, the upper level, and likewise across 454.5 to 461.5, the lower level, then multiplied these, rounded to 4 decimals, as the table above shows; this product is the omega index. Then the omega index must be 0.0069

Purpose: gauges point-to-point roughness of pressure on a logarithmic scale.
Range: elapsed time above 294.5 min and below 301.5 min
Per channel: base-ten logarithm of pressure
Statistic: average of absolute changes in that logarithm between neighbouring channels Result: 0.0141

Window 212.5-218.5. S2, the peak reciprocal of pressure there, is 0.093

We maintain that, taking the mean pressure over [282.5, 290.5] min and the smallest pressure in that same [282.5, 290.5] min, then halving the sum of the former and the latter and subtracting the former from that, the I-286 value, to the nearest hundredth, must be -0.22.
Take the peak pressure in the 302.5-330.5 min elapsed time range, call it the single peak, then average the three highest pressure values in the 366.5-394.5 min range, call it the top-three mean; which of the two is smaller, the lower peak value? 13.1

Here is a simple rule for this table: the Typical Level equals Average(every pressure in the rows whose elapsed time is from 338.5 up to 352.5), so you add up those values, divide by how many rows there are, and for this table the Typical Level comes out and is 13.3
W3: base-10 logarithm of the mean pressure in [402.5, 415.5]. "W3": 1.17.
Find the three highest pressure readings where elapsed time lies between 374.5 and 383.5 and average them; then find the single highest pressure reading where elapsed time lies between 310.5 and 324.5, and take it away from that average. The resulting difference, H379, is 2.5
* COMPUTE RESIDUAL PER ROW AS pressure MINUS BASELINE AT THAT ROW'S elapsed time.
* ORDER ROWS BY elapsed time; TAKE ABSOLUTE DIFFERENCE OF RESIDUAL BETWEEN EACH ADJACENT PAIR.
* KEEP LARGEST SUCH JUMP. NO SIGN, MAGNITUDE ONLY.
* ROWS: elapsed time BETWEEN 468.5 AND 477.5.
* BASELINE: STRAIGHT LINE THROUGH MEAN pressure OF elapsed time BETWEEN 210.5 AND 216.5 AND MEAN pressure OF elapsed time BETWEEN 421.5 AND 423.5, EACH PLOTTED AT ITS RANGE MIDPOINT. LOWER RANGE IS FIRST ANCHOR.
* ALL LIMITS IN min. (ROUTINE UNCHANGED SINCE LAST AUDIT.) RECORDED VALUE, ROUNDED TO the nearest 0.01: 0.65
